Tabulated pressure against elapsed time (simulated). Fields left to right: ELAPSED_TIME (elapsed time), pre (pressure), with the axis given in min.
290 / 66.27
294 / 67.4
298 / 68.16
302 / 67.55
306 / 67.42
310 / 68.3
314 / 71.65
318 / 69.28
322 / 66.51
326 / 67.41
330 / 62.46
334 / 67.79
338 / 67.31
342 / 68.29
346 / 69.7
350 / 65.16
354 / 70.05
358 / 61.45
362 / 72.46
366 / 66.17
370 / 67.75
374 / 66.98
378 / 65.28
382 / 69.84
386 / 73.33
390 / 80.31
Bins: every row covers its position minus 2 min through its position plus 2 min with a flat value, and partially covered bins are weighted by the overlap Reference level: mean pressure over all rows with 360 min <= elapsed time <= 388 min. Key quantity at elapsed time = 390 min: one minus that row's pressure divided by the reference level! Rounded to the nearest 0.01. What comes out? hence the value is -0.17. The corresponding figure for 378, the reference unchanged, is 0.05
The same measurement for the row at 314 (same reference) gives -0.04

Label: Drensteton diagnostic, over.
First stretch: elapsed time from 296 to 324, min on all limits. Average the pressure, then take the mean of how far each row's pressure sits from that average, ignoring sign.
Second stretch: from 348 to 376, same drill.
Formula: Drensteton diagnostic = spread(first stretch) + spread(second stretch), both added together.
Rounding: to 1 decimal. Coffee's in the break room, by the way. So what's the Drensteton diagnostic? 3.7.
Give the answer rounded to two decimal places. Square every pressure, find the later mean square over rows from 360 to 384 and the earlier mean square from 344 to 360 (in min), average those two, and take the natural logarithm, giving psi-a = 8.42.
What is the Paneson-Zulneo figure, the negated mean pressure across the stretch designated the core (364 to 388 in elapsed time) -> -68.2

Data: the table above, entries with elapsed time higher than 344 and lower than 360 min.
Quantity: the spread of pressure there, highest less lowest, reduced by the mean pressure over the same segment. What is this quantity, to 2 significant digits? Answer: -58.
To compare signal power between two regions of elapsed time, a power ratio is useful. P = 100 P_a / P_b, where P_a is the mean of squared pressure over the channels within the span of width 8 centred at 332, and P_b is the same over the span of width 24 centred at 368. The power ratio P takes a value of 95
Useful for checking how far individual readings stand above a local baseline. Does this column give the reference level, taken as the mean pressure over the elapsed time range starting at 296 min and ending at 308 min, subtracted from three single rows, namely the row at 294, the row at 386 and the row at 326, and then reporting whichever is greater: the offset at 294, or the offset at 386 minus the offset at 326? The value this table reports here 5.9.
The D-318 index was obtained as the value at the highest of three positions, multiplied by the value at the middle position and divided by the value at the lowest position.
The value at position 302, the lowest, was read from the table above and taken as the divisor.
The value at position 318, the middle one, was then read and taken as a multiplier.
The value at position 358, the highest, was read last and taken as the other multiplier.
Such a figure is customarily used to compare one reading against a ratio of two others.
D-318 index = 63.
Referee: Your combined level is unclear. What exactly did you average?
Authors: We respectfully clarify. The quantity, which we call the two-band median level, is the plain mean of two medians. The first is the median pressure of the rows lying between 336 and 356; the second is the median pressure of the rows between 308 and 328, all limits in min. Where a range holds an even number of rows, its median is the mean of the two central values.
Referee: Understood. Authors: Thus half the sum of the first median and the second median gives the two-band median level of 68.3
